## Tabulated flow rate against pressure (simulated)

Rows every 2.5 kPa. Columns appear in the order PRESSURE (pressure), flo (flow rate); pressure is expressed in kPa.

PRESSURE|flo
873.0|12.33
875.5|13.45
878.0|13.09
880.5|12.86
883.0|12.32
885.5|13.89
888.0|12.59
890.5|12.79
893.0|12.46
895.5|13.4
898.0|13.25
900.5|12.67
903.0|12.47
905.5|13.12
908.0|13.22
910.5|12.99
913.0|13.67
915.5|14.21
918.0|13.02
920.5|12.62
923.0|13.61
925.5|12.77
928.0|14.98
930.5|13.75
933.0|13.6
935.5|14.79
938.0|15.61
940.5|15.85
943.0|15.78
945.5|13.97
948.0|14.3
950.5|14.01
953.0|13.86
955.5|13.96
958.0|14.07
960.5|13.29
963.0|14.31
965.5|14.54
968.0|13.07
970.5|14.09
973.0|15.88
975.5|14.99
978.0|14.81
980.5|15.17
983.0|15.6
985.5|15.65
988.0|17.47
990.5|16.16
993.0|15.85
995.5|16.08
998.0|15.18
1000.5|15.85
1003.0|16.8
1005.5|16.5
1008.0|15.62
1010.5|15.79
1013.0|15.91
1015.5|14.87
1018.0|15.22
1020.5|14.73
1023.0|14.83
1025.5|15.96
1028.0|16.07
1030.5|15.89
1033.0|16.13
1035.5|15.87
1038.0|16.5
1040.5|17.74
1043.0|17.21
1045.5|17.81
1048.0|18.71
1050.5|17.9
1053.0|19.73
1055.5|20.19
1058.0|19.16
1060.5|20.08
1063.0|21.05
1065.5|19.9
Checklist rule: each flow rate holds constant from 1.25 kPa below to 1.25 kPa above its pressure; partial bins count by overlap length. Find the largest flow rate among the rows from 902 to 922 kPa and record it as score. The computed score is 14.21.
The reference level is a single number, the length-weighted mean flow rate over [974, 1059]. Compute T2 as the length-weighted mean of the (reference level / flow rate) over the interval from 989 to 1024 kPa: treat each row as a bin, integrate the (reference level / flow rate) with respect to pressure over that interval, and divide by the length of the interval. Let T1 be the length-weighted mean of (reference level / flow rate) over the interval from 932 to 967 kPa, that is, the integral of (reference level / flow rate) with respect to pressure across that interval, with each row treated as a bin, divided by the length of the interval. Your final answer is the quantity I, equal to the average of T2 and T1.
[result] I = 1.09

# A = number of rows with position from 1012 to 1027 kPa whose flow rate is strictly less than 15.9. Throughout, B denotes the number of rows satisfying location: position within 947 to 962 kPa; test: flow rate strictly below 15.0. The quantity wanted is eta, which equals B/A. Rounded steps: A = 4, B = 6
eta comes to 1.5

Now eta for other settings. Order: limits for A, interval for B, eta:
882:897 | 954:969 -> 1.0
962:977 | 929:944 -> 0.5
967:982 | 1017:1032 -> 0.3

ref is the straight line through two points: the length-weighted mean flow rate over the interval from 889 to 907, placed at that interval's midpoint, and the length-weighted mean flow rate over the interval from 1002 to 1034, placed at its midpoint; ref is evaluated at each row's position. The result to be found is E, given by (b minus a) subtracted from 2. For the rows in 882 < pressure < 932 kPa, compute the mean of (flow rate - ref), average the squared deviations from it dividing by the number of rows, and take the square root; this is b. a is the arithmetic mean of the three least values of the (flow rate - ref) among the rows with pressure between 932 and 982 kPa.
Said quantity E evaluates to 0.41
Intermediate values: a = -1.01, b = 0.58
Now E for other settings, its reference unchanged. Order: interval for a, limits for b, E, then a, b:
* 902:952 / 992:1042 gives 0.61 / -0.69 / 0.70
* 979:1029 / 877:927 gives 0.54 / -0.93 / 0.53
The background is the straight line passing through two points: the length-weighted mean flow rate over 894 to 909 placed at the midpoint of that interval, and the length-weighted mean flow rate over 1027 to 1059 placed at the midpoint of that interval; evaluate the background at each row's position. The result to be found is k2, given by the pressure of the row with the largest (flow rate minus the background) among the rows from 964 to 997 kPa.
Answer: 988.0 kPa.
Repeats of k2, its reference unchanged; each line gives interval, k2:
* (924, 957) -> 940.5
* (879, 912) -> 885.5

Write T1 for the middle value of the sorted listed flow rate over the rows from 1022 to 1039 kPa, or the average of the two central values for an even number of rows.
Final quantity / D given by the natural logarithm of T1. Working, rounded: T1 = 16.0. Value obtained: 2.77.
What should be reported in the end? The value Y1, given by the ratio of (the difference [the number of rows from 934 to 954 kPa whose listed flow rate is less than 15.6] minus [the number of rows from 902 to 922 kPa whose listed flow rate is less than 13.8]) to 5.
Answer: -0.4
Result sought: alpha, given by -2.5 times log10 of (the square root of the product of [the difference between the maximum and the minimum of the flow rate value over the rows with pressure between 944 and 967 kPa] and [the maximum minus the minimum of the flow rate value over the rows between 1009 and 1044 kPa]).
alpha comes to -0.72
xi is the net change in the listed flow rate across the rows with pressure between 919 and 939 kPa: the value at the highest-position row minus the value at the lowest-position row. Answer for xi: 3.0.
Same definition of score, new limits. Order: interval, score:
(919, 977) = 15.88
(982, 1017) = 17.47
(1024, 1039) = 16.5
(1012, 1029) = 16.07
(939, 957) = 15.85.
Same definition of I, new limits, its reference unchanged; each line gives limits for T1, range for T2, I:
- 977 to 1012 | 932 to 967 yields 1.09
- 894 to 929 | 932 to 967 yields 1.19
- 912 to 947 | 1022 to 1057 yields 1.06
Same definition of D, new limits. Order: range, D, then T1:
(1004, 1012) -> 2.76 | 15.8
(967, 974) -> 2.65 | 14.1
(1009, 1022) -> 2.72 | 15.2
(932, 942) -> 2.72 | 15.2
